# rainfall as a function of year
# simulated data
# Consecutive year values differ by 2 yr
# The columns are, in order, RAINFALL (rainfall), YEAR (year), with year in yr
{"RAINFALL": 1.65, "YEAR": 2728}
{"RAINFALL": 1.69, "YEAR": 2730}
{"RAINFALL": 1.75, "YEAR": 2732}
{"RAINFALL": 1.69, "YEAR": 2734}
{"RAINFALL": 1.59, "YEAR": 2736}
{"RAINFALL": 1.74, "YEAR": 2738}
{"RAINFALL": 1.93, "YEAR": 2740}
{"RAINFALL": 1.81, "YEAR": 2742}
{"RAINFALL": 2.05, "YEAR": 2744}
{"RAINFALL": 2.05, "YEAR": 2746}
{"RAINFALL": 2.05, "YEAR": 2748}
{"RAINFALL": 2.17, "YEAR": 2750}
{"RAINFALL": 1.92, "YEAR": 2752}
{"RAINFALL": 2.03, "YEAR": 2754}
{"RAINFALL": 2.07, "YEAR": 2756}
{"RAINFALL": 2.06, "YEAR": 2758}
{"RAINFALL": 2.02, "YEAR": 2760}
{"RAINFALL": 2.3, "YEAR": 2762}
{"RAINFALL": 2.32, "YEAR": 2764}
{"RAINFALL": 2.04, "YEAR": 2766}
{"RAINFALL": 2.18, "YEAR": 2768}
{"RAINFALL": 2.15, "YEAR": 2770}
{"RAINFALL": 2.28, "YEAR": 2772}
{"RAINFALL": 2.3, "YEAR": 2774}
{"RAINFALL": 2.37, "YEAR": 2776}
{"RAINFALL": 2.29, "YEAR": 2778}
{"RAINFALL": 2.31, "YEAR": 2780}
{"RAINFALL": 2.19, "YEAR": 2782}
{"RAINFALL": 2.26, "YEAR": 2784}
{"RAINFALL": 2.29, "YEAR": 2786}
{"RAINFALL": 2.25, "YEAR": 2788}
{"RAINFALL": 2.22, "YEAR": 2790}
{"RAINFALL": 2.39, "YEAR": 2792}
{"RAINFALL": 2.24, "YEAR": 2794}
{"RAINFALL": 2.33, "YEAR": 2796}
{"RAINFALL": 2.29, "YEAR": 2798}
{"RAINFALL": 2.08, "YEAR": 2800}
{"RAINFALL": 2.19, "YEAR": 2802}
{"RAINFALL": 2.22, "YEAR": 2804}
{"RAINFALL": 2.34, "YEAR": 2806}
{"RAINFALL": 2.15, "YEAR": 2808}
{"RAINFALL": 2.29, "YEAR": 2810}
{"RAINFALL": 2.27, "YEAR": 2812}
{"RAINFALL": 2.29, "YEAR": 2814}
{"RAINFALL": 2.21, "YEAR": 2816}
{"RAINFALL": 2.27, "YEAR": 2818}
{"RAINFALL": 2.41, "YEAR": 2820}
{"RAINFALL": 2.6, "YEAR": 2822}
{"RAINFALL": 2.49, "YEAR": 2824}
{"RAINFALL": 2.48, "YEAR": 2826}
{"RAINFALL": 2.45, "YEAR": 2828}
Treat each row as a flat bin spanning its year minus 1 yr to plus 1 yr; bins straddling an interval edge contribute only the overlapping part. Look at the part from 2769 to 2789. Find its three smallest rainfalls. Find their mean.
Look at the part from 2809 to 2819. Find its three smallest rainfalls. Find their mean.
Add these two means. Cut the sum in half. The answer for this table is 2.22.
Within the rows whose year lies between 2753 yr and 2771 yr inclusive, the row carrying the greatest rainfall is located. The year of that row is 2764 yr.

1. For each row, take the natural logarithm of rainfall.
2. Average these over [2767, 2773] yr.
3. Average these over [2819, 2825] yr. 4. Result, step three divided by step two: 1.16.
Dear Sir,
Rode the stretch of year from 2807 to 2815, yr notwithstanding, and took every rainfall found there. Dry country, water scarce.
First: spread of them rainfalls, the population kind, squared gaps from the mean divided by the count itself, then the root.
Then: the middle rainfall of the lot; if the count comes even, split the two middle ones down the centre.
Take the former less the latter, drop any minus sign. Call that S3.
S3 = 2.2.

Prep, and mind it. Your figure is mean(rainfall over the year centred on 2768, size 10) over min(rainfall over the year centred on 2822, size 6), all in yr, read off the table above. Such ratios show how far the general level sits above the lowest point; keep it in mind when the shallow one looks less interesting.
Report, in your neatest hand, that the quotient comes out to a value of 0.91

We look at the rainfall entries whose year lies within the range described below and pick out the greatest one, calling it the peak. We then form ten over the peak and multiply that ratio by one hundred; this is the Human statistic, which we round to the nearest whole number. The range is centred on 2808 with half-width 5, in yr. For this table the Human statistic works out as 427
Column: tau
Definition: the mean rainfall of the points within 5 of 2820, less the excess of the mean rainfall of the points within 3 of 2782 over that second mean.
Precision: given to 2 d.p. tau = 2.54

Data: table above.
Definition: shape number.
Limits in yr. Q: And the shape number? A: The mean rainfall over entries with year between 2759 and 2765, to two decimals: 2.21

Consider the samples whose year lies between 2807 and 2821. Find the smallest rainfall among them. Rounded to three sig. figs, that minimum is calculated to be 2.15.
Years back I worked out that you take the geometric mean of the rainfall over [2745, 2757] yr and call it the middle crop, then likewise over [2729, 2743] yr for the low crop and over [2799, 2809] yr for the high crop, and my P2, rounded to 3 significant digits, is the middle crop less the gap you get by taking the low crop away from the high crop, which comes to 1.59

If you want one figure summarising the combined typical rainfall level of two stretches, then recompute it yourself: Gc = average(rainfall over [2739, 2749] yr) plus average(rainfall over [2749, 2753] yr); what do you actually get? 4.02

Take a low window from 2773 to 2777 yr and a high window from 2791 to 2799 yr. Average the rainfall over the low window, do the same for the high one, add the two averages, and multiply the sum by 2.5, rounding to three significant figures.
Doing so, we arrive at 11.6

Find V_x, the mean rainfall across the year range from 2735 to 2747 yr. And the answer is 1.86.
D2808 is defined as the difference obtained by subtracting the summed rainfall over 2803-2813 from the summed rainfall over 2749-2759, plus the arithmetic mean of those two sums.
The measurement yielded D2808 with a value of 9.7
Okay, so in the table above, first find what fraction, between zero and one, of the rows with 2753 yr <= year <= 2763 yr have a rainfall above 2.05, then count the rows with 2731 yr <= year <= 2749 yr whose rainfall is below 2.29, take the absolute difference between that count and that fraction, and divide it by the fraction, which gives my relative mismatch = 14.0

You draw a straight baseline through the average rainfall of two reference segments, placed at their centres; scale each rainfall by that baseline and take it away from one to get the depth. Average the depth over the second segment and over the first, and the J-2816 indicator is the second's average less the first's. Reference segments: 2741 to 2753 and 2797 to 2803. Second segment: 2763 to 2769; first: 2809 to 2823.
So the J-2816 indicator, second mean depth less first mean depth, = -0.010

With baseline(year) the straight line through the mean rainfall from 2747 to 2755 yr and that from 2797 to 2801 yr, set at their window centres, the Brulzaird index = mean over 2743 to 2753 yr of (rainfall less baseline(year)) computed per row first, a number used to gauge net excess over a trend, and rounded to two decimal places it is 0.01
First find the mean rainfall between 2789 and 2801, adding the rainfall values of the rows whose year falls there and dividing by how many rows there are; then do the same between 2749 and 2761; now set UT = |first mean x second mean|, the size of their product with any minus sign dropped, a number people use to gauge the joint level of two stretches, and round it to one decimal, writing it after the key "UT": 4.6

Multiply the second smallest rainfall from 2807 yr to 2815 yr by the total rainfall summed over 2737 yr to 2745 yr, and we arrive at 17.1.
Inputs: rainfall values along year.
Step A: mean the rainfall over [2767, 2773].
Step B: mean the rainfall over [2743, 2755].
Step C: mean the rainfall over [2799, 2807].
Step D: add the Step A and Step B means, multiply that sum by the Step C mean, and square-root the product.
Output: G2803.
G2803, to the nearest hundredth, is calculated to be 3.06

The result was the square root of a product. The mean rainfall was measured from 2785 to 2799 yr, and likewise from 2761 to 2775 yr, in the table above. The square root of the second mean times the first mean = 2.26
